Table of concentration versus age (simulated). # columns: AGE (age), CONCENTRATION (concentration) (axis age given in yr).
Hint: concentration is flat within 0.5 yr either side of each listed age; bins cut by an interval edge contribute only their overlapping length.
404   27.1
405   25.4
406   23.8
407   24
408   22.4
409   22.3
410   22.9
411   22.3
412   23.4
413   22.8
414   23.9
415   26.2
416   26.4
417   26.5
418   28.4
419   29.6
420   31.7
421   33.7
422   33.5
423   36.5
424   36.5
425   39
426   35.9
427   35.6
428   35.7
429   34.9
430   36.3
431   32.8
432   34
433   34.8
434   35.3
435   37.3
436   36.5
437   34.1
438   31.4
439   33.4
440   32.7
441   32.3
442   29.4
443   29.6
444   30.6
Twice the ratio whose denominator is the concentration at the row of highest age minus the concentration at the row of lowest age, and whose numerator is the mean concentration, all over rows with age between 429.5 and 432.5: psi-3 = -30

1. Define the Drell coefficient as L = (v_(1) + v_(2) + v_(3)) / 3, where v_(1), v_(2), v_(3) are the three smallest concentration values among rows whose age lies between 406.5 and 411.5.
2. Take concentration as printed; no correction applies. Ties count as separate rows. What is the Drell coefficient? 22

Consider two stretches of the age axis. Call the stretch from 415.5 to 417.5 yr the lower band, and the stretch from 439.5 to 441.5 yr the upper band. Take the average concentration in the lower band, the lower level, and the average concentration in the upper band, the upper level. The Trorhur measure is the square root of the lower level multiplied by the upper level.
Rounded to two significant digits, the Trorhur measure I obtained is 29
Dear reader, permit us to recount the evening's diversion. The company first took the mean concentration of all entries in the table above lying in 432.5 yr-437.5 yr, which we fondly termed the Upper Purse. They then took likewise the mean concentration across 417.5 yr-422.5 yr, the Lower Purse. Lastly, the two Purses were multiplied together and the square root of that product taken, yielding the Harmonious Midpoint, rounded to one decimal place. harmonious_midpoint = 33.4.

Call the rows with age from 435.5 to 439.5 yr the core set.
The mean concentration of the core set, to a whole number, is 34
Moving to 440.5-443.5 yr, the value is 30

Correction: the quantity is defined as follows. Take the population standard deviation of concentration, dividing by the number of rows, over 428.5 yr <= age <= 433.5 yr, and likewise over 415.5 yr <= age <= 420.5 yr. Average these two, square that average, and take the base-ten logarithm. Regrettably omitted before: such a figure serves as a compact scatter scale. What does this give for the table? 0.39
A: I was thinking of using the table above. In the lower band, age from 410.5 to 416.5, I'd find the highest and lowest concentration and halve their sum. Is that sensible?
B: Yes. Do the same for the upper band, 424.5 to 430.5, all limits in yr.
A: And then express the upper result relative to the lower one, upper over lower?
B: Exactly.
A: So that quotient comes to 1.52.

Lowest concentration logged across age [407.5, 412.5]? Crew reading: 22.3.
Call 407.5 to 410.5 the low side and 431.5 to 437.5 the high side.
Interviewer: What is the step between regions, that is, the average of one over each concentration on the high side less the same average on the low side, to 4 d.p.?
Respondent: -0.0160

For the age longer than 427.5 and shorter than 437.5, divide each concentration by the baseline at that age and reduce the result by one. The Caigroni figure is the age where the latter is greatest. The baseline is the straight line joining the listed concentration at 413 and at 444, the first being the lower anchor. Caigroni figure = 428 yr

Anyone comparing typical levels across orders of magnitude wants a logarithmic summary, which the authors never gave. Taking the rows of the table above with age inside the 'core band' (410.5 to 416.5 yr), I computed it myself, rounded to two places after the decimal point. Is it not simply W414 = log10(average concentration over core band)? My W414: 1.38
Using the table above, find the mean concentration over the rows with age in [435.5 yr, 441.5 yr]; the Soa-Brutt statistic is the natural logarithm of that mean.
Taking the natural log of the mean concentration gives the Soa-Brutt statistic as 3.509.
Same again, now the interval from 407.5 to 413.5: 3.122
